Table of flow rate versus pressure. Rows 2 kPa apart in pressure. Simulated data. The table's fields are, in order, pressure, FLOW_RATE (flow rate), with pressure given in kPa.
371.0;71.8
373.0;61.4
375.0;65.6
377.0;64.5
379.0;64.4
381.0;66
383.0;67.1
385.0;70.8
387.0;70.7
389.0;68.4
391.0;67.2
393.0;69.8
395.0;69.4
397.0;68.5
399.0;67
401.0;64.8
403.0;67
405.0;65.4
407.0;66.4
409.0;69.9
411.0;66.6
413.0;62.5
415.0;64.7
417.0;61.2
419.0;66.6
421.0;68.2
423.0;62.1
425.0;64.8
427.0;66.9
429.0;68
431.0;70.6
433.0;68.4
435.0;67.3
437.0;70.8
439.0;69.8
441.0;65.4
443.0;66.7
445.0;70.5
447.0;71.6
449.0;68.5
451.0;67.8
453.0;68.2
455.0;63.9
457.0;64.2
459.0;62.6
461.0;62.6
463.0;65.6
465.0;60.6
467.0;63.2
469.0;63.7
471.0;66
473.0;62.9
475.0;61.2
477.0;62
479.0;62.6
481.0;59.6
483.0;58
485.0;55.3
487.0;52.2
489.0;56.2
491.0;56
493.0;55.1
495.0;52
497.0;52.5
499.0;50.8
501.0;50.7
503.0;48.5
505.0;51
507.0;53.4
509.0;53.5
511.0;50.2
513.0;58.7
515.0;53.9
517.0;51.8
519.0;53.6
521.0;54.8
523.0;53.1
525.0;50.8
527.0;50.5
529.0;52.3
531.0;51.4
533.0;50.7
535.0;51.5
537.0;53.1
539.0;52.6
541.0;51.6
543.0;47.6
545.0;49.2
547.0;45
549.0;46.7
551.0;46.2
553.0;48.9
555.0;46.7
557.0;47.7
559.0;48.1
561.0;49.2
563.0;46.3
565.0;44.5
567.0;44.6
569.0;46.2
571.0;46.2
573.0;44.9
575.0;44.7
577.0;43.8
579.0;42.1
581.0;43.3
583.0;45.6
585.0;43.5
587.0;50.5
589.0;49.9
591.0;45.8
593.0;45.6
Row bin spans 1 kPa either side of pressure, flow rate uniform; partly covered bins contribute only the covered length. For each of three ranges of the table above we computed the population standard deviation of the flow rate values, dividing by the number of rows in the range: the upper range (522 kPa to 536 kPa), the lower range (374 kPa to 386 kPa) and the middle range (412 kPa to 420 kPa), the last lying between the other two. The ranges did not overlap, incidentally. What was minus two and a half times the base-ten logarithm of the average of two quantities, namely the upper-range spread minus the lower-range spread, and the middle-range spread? 1.0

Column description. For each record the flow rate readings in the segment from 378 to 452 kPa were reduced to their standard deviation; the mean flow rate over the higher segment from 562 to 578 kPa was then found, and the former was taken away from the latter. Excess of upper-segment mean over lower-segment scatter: 42.6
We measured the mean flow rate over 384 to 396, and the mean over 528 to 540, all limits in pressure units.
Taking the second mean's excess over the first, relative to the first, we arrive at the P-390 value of -0.252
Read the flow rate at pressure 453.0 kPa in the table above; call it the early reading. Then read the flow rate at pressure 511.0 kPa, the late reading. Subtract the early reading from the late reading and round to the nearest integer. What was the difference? -18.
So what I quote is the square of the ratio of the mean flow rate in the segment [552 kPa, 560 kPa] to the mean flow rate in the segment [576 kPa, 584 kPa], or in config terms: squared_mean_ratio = 1.20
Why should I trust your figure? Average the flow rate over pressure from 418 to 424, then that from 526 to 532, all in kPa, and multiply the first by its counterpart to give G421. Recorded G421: 3374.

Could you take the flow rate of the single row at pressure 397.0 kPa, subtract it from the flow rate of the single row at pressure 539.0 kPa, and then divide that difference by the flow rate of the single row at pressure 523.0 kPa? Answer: -0.30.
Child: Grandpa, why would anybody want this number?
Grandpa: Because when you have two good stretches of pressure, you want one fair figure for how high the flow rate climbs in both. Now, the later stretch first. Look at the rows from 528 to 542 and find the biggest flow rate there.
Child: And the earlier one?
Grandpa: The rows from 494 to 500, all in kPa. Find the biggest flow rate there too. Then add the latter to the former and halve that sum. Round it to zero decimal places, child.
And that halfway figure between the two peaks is 53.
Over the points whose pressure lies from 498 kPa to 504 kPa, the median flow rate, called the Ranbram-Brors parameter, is 51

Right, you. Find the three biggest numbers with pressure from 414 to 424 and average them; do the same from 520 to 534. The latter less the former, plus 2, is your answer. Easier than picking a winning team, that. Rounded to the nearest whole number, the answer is -11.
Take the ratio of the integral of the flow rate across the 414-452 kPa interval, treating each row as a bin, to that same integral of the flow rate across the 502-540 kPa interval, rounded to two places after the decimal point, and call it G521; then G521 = 1.29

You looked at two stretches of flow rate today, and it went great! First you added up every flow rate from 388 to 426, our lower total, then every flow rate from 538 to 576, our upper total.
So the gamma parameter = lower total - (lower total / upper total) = 1259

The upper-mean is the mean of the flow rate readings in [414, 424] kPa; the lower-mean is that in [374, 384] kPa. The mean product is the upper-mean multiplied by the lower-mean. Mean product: 4230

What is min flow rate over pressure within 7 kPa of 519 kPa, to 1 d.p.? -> 50.8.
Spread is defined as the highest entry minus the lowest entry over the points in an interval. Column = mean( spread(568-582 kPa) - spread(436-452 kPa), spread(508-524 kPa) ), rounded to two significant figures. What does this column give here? 3.2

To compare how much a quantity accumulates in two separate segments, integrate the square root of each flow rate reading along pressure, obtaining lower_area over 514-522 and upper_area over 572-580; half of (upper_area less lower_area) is -2.8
